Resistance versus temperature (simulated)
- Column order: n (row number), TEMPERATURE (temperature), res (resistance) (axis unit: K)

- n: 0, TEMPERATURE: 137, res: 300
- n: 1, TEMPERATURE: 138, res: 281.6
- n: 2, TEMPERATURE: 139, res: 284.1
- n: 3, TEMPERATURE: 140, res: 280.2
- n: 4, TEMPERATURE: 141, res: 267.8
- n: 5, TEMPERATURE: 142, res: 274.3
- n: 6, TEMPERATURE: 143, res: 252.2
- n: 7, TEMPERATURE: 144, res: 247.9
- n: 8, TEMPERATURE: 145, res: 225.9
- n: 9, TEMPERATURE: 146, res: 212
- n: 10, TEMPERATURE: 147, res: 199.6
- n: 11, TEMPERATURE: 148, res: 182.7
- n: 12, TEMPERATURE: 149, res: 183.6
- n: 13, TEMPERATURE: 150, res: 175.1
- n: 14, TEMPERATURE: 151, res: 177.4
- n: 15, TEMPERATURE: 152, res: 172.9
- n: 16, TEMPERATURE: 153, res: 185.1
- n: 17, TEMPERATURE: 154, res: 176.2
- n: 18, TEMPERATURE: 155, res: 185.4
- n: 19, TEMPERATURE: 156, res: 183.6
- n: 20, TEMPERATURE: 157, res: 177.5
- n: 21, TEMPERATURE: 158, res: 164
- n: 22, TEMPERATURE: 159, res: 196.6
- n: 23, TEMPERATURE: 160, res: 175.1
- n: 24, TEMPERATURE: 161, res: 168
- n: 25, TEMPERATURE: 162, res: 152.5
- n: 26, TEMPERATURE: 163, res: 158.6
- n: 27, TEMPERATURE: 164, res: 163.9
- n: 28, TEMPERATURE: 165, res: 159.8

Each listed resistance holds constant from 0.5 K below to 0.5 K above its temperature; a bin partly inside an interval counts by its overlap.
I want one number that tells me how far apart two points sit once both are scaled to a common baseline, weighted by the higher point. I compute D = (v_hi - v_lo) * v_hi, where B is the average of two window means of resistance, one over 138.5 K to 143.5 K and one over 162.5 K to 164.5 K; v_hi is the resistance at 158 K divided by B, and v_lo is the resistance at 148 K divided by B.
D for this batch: -0.065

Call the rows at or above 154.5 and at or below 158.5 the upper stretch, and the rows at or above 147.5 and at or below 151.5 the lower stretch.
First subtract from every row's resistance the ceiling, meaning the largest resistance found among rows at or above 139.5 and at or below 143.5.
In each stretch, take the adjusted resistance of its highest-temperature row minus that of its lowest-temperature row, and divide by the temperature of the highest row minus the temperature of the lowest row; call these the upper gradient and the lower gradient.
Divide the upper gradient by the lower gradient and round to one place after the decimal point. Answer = 4.0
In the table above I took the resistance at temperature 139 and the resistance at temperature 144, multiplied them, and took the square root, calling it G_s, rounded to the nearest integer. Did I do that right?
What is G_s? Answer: 265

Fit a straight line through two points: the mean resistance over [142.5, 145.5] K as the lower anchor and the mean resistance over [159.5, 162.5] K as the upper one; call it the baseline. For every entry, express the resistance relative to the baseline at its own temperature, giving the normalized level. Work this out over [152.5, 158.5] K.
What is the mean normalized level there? 0.94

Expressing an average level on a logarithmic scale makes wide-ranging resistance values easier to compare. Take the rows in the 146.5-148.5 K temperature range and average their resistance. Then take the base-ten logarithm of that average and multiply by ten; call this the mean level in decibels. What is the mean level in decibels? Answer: 22.8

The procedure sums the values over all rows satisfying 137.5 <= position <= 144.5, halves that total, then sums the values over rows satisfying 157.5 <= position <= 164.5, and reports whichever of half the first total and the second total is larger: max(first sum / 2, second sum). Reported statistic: 1179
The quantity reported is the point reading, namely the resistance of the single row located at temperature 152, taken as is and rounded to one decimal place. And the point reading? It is 172.9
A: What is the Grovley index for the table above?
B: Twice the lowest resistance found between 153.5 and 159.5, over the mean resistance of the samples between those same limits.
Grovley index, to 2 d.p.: 1.82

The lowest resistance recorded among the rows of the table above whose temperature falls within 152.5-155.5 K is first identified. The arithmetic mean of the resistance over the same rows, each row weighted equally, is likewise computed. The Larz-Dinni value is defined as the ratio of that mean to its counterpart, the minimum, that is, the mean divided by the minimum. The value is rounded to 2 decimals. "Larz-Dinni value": 1.03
